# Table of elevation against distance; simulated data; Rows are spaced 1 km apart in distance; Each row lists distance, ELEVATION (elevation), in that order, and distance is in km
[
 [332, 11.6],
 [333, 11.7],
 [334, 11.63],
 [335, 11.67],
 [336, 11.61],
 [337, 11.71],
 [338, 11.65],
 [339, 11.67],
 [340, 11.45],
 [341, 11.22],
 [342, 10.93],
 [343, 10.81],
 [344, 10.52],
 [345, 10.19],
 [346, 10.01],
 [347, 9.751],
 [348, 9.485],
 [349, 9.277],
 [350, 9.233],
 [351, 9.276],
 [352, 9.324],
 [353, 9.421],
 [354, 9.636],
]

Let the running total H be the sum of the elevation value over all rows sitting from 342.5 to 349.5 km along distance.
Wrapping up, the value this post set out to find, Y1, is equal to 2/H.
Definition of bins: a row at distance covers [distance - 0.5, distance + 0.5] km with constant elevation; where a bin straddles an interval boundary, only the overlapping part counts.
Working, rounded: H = 70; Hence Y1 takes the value 0.03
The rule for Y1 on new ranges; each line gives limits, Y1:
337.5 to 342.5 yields 0.04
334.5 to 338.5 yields 0.04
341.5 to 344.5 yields 0.06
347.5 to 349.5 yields 0.11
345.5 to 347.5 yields 0.10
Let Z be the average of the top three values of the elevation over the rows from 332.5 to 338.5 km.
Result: 11.7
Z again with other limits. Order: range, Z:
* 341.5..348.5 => 10.8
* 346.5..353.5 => 9.6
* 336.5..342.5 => 11.7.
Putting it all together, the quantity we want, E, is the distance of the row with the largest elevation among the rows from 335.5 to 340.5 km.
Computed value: 337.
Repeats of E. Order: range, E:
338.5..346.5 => 339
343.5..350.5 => 344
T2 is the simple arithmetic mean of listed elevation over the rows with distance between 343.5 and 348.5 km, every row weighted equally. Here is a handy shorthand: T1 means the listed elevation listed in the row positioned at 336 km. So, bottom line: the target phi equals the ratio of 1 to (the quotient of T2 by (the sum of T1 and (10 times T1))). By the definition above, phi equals 12.8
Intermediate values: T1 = 11.61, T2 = 10.0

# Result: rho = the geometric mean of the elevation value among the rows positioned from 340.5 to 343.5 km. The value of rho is 11.0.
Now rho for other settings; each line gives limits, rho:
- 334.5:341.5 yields 11.6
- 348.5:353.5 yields 9.3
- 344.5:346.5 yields 10.1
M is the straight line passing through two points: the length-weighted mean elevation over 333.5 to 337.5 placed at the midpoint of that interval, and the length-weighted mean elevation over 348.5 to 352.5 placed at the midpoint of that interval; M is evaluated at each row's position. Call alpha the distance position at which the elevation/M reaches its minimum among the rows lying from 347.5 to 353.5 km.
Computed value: 349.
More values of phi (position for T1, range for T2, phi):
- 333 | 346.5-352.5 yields 13.7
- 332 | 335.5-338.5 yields 10.9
